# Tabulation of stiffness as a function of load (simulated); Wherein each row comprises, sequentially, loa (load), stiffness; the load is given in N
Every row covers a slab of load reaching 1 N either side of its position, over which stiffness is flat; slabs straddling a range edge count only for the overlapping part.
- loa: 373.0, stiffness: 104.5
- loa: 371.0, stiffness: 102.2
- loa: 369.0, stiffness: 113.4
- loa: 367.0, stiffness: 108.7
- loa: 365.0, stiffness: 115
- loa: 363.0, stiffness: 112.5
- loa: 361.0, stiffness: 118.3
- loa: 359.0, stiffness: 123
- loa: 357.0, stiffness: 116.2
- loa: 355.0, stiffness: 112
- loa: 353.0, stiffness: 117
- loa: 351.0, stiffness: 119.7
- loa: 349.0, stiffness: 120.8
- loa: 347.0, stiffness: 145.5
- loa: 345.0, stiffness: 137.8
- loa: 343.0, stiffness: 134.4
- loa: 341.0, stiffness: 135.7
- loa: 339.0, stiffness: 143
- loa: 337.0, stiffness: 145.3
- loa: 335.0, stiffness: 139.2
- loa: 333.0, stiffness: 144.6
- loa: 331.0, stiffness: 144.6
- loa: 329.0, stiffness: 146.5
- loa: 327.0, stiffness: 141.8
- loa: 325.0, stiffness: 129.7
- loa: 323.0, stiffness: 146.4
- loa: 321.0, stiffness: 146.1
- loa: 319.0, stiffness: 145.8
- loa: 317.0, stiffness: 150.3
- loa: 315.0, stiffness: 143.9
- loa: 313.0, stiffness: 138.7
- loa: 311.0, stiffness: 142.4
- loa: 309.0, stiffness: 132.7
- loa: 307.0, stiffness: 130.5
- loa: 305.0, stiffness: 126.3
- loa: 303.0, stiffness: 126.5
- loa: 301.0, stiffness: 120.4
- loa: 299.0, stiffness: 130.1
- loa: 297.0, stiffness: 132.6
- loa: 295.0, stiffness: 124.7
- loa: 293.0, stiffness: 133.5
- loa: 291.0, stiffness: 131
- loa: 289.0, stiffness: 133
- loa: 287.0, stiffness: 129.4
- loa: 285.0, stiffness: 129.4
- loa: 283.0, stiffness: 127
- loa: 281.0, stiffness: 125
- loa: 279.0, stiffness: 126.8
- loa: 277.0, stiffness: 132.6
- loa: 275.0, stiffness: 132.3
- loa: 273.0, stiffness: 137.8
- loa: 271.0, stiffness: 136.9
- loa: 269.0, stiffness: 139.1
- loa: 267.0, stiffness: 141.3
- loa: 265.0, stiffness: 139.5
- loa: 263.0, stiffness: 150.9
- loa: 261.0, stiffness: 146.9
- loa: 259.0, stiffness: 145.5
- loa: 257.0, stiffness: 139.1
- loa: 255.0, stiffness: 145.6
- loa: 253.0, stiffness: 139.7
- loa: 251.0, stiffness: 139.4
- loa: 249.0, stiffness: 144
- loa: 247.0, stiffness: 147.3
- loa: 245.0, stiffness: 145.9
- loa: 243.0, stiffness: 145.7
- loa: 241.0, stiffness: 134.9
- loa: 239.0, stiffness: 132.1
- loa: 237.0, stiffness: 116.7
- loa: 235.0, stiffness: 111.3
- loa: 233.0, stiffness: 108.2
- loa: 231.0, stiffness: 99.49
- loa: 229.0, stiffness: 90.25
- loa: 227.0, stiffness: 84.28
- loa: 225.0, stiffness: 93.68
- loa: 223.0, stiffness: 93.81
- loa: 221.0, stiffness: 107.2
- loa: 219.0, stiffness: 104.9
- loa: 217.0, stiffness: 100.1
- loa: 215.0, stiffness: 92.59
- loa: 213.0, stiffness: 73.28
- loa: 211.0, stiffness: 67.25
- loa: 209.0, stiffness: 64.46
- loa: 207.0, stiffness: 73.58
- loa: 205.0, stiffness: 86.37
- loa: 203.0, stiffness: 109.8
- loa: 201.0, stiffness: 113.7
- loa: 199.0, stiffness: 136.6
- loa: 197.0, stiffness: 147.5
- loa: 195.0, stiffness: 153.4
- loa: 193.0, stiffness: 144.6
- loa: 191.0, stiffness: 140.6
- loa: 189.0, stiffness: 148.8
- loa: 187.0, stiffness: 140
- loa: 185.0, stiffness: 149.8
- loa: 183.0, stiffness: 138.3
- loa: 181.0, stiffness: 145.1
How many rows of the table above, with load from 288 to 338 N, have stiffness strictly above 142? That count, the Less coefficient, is 10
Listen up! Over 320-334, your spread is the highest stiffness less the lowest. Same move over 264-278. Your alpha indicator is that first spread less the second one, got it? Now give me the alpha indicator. 8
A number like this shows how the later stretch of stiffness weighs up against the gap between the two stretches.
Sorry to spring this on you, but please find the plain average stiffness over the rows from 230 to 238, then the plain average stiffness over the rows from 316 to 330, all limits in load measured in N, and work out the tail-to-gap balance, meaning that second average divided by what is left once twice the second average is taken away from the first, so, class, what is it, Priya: -0.80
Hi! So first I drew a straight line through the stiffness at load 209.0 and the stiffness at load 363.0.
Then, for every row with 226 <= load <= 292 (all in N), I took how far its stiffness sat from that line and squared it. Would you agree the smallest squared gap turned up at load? 227.0 N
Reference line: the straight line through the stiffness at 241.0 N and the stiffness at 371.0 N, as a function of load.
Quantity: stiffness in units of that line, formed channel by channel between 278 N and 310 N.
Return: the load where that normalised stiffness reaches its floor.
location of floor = 281.0 N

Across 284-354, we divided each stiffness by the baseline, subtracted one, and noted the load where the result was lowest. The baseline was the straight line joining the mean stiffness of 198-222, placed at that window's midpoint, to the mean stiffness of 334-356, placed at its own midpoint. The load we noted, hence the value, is 353.0 N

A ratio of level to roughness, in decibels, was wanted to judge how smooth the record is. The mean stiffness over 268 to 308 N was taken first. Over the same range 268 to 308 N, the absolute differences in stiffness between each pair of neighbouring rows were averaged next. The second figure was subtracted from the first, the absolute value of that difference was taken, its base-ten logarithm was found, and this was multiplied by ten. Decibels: 21.03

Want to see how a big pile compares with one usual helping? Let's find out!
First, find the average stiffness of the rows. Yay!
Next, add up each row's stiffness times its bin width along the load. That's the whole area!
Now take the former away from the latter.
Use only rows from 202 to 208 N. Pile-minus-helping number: 450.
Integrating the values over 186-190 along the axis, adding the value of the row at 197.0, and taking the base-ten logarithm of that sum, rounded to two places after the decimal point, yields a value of 2.86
